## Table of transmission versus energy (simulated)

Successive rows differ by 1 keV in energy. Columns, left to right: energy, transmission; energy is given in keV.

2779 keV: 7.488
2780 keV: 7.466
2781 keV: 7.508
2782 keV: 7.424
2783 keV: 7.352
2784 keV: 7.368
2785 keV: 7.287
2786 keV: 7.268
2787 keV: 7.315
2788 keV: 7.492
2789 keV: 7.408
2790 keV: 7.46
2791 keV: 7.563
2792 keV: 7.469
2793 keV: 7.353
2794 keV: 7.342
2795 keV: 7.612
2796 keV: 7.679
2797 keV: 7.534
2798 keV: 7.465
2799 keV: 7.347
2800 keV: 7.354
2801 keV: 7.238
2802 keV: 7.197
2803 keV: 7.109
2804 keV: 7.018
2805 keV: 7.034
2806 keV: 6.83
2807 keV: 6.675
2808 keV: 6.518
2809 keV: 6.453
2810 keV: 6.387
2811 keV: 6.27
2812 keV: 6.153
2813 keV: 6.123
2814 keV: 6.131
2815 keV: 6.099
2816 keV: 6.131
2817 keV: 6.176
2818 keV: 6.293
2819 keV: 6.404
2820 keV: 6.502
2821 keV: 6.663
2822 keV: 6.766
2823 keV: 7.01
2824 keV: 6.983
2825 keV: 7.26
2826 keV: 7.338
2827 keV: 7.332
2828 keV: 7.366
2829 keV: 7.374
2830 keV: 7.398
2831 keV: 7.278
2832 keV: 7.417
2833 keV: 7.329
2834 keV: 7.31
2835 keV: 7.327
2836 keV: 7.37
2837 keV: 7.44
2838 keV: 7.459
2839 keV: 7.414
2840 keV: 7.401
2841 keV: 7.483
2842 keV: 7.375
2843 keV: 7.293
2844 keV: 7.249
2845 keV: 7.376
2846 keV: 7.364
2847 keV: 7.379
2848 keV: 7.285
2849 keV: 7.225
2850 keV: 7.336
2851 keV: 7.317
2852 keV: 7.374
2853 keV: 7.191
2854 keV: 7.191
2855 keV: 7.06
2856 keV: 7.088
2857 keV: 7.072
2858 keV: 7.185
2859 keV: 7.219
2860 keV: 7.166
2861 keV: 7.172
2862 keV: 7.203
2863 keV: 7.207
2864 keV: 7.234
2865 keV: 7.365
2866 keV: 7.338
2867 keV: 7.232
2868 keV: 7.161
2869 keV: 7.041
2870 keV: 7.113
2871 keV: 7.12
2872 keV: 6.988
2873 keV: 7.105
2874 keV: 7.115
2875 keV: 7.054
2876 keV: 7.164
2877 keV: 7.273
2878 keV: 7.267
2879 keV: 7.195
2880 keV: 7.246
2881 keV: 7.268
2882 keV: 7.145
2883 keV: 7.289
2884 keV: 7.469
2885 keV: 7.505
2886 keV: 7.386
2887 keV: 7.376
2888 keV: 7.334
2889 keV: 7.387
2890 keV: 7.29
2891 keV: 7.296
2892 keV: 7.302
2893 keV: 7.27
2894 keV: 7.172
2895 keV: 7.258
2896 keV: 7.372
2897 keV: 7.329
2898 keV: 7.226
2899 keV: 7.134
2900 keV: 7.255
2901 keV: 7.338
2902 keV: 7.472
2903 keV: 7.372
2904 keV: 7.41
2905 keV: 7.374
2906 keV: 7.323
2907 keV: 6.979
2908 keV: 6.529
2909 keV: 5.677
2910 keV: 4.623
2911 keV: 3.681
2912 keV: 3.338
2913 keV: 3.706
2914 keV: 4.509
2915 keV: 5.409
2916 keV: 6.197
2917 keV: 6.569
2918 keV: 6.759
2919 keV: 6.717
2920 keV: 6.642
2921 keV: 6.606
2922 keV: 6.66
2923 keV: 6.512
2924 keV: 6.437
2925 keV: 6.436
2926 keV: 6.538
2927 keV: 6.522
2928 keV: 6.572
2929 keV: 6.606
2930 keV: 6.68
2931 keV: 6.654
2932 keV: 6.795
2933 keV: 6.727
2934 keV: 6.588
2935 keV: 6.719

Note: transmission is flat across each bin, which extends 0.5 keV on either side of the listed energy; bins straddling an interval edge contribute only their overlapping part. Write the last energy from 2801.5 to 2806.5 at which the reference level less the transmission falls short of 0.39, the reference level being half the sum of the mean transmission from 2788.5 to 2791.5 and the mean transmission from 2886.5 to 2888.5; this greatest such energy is 2805 keV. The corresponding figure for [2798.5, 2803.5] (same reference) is 2803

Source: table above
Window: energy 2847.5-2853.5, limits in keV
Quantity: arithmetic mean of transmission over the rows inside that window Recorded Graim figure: 7.29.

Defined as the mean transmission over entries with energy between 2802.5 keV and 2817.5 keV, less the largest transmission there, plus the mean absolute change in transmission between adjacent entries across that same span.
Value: -0.55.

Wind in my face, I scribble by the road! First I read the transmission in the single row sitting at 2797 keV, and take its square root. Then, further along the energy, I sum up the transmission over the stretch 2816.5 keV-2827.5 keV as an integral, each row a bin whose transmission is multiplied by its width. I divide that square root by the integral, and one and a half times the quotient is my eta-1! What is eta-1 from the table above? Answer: 0.055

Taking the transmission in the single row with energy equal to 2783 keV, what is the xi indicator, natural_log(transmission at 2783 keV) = 1.995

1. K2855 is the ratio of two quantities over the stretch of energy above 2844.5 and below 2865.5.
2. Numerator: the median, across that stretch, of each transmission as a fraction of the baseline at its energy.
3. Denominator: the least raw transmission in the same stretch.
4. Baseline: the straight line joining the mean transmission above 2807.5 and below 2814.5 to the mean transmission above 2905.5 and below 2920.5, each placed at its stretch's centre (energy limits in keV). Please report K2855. 0.171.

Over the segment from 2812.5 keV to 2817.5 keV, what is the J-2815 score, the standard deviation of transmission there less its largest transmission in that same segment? -6.15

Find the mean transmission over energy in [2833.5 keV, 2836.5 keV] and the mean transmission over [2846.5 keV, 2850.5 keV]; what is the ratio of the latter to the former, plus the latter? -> 8.30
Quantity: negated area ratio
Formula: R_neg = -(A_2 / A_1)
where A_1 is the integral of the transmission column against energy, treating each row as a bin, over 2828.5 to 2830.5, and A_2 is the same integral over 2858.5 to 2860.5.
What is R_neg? -0.97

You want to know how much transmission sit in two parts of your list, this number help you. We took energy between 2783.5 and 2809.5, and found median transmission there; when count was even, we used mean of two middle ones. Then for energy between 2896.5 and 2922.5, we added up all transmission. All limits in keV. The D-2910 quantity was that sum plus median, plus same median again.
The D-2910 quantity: 179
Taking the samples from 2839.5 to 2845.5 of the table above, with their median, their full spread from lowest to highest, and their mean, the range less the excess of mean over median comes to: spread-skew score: 0.25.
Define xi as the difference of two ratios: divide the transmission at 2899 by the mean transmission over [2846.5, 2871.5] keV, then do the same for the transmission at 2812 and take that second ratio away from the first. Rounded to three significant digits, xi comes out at 0.136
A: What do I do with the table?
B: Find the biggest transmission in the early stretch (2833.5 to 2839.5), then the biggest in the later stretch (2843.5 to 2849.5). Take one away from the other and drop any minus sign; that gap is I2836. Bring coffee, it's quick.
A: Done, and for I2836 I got 0.1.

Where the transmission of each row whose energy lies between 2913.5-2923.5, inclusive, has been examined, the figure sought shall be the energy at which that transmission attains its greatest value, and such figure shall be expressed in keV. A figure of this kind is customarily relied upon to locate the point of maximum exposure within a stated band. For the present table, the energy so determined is 2918 keV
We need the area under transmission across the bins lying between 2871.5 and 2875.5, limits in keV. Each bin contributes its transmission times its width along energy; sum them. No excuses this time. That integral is 28.3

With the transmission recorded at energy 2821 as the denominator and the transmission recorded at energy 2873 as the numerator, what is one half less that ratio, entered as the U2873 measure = -0.57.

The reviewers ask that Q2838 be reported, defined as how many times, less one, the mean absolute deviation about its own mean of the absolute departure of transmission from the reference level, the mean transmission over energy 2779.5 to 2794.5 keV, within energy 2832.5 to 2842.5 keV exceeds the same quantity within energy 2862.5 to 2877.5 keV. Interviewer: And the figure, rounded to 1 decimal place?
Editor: -0.7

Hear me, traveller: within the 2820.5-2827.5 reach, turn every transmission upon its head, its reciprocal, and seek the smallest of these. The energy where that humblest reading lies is 2826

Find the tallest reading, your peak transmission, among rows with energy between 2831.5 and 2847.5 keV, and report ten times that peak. 74.8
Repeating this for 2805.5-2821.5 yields 68.3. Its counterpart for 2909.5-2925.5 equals 67.6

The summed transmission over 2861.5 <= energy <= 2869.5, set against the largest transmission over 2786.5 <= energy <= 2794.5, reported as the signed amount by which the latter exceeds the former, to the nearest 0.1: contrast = -50.2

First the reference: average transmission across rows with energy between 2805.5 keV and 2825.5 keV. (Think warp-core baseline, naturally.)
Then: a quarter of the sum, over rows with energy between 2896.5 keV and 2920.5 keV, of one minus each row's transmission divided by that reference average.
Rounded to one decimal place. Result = 0.2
